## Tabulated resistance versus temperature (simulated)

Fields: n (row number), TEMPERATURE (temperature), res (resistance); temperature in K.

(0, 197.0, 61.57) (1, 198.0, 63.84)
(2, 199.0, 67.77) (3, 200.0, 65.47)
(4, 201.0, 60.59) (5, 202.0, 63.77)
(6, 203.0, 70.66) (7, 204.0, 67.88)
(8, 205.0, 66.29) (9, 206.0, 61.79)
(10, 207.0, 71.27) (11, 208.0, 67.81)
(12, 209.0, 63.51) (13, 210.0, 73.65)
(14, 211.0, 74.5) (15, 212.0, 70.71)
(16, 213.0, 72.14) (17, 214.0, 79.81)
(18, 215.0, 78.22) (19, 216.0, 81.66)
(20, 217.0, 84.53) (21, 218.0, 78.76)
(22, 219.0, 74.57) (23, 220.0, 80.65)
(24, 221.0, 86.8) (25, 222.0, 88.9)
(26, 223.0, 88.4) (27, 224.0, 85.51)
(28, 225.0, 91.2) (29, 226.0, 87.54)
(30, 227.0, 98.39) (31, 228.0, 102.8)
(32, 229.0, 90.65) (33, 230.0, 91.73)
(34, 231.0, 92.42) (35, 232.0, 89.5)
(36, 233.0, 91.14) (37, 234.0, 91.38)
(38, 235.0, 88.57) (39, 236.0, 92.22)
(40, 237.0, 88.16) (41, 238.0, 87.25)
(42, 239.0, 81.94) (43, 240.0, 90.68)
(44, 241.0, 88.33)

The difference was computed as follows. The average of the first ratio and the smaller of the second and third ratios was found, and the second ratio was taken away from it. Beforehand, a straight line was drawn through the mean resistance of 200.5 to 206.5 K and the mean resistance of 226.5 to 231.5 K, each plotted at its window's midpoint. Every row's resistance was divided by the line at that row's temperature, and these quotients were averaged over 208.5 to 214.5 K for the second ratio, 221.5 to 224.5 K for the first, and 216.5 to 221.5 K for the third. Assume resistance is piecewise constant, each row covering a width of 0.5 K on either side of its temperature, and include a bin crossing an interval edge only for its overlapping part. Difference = 0.012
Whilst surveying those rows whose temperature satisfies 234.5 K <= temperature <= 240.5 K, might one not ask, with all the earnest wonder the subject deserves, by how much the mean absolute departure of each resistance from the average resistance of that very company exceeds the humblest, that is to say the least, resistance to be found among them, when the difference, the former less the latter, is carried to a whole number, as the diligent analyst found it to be -80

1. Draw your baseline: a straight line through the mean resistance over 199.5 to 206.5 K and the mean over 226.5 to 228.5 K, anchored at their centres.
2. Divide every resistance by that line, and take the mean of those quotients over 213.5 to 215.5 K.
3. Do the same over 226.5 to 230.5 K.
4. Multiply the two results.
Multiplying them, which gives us 0.908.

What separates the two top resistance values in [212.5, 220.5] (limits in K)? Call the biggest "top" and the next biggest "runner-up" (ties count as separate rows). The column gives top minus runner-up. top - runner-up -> 2.9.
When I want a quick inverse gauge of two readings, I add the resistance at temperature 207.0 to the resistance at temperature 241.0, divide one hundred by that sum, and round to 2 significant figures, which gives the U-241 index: 0.63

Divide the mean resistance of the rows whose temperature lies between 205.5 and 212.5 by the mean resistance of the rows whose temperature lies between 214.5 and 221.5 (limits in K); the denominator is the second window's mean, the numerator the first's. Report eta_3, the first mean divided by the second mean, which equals 0.855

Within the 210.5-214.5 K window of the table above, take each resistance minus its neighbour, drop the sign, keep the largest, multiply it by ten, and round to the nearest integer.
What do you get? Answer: 77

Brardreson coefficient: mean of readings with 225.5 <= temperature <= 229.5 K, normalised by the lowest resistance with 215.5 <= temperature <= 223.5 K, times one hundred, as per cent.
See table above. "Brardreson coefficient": 127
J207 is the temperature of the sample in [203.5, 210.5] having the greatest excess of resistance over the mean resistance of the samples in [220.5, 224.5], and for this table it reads 210.0 K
